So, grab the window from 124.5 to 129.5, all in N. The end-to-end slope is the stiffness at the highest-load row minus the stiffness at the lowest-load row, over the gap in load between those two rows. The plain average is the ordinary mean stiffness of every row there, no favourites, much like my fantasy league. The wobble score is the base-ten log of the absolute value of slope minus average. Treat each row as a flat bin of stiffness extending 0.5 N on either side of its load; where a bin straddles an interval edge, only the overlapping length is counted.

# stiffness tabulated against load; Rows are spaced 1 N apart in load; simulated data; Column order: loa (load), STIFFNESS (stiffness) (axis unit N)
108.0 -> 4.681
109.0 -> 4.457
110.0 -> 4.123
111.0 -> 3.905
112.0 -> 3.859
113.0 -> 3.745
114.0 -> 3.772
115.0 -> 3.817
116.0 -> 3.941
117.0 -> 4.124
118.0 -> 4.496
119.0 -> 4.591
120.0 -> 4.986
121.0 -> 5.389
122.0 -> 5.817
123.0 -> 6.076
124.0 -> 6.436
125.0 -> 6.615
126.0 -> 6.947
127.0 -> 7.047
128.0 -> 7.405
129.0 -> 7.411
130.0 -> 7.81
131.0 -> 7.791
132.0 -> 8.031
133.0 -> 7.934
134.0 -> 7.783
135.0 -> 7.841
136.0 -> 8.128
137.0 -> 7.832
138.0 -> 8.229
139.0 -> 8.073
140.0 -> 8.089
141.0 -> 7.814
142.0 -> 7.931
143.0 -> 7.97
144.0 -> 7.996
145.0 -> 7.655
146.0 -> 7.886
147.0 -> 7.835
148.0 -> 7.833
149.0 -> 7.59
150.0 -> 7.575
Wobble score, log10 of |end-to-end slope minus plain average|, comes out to 0.838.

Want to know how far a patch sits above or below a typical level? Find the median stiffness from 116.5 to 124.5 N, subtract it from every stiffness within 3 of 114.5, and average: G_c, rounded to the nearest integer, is -1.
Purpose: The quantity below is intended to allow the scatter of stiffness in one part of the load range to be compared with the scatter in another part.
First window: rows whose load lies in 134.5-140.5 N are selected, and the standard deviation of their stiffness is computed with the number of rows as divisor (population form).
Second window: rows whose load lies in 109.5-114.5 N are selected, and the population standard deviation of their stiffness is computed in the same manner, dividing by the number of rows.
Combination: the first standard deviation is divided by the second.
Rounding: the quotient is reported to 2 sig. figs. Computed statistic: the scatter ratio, 1.1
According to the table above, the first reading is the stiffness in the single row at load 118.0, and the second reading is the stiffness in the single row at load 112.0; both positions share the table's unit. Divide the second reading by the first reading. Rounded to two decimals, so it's 0.86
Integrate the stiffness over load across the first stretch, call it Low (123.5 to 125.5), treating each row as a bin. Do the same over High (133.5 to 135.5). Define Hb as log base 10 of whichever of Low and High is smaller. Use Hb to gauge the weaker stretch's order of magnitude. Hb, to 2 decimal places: 1.12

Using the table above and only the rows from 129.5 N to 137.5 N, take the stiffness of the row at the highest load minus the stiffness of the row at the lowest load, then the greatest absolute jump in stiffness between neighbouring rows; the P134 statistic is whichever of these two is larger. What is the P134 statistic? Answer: 0.30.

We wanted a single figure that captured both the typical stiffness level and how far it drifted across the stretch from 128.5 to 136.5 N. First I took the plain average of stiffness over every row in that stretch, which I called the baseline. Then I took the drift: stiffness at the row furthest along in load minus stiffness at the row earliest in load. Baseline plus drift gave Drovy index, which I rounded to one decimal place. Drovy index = 8.6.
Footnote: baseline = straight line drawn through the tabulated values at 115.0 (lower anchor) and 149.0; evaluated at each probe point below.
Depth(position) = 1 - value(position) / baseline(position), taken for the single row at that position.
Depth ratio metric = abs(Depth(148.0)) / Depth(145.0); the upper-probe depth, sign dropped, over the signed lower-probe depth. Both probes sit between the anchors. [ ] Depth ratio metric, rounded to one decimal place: -0.7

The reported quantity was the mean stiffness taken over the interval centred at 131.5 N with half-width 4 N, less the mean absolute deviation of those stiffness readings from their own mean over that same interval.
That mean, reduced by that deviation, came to 7.6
